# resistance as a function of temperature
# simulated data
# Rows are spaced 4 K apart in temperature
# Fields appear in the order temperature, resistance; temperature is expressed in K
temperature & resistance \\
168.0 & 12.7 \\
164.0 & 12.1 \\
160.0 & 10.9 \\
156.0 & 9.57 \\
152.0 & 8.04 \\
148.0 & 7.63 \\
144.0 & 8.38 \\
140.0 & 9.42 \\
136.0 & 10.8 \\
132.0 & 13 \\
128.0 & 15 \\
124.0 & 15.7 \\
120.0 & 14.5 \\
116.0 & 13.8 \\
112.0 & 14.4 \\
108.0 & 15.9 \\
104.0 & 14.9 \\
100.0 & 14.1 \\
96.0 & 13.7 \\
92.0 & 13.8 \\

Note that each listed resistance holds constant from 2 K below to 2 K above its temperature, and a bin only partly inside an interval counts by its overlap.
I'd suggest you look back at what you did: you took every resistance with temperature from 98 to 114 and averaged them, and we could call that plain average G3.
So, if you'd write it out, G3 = 14.8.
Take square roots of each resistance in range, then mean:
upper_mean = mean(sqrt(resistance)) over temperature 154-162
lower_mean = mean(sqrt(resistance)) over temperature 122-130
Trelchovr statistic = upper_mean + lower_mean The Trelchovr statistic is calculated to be 7.12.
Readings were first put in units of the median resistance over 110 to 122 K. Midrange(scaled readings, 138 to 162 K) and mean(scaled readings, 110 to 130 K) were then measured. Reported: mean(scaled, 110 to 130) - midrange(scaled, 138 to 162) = 0.376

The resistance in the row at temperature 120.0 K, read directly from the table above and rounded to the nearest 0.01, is 14.50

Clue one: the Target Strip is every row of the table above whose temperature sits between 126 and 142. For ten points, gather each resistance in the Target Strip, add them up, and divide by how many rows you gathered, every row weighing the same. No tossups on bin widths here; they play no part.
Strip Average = 12.1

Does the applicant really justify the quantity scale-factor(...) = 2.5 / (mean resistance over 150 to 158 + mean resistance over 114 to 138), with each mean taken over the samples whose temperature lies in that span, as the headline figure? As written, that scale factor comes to 0.111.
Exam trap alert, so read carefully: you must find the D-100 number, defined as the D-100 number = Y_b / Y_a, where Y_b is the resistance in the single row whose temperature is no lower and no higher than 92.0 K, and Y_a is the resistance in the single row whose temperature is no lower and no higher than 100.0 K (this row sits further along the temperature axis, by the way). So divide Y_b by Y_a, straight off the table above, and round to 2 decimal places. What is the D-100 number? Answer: 0.98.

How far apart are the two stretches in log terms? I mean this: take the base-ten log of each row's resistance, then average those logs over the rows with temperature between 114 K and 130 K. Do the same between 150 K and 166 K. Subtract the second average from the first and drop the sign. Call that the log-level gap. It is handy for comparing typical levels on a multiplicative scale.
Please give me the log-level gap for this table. 0.167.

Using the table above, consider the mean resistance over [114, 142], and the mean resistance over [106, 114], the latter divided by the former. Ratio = 1.15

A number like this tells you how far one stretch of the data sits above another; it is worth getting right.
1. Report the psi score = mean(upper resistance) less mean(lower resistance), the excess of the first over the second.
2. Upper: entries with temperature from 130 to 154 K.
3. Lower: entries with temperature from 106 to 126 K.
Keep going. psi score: -5.3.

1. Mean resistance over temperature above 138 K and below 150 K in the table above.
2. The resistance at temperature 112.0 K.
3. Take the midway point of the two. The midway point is 11.4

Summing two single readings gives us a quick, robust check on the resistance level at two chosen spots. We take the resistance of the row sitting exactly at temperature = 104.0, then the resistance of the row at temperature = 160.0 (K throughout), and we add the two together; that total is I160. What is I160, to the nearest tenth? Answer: 25.8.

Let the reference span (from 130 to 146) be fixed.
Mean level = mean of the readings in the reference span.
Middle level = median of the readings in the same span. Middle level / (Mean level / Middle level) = 9.8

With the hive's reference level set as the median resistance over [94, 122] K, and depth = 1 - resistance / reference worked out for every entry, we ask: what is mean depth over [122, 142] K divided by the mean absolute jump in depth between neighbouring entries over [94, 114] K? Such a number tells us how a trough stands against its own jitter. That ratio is 1.7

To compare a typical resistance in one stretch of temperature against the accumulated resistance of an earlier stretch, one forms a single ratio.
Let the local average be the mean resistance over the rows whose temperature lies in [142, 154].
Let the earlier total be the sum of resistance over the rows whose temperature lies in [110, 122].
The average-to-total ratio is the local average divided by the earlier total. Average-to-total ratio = 0.19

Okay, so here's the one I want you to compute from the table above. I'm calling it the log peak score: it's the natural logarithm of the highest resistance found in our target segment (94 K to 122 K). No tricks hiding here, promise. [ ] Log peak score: 2.77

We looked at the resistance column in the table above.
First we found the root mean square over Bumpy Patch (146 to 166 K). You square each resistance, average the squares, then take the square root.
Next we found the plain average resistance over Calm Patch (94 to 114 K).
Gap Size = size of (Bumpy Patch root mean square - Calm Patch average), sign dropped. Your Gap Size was 4.8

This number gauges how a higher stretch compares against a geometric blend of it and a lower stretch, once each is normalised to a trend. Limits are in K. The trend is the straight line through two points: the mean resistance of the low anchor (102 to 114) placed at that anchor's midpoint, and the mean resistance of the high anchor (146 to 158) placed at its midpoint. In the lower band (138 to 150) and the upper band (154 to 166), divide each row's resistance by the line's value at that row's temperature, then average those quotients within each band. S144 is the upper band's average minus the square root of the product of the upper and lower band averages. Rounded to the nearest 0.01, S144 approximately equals 0.37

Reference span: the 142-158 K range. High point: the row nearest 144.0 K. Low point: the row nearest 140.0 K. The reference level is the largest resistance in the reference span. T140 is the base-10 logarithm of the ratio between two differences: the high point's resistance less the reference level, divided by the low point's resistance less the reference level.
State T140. 0.9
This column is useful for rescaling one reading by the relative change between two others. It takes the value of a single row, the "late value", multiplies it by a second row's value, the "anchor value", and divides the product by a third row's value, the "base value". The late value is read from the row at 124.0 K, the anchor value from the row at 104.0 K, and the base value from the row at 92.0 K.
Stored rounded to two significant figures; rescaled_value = 17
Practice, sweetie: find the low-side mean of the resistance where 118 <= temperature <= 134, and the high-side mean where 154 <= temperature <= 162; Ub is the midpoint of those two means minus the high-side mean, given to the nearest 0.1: 2.2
